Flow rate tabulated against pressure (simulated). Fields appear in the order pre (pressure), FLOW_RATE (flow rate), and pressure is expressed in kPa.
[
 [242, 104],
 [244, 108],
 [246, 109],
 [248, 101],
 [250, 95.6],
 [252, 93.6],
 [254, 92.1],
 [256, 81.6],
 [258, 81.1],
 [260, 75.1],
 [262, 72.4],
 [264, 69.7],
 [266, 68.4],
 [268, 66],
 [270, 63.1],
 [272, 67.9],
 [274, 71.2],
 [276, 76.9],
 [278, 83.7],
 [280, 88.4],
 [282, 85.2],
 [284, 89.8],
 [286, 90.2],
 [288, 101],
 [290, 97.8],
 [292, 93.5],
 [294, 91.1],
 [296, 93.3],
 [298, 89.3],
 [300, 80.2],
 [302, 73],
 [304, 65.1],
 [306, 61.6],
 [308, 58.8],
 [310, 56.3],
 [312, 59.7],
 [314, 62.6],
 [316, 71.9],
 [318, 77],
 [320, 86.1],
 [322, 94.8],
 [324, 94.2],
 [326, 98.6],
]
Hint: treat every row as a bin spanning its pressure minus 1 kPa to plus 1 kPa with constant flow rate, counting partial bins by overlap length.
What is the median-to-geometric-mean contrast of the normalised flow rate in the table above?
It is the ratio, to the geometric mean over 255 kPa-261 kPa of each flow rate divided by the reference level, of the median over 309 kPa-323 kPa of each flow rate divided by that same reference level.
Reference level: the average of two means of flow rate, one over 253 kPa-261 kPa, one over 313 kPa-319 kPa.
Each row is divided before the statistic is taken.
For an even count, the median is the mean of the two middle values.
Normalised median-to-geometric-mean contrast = 0.91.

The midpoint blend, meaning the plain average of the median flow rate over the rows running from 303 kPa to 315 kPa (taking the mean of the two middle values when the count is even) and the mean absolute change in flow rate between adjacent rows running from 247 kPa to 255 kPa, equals 31.8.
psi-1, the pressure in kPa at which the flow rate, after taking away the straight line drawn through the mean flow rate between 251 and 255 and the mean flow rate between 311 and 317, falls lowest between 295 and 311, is 310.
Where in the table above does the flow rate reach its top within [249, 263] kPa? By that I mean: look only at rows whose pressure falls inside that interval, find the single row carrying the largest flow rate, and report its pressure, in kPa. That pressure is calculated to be 250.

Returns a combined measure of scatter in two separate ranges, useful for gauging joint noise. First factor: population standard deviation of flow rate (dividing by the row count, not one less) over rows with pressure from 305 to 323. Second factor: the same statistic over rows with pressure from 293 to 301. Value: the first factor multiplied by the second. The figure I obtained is 64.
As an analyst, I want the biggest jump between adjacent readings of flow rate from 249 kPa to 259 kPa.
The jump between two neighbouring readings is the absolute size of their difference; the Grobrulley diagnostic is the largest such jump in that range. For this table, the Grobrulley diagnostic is 10.5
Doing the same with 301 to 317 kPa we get 9.3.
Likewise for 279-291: 10.8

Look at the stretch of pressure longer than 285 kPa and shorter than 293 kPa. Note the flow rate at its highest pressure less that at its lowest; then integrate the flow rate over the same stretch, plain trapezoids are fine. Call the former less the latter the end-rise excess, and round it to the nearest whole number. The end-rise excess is -762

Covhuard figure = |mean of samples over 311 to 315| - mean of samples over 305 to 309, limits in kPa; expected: 1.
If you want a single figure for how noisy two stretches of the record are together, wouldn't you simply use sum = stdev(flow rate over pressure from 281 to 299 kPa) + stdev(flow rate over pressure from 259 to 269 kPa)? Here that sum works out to 8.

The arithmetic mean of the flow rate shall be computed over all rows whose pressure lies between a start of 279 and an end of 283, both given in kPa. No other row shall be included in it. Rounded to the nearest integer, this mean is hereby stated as 87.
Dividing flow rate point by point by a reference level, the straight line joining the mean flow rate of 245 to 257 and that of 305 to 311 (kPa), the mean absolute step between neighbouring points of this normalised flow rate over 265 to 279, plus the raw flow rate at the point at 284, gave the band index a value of 89.9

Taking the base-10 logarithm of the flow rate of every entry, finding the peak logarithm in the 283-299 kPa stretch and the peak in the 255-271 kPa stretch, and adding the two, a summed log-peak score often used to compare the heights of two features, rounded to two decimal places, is 3.92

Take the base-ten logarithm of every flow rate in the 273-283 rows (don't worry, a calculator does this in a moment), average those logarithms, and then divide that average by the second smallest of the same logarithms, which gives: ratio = 1.01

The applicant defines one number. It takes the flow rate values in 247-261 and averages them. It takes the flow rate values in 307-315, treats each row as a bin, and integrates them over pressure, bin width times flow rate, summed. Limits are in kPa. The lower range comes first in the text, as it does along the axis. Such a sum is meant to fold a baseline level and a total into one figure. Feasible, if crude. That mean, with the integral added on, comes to 563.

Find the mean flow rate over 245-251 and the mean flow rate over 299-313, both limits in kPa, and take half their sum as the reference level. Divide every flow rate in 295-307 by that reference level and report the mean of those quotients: 0.92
